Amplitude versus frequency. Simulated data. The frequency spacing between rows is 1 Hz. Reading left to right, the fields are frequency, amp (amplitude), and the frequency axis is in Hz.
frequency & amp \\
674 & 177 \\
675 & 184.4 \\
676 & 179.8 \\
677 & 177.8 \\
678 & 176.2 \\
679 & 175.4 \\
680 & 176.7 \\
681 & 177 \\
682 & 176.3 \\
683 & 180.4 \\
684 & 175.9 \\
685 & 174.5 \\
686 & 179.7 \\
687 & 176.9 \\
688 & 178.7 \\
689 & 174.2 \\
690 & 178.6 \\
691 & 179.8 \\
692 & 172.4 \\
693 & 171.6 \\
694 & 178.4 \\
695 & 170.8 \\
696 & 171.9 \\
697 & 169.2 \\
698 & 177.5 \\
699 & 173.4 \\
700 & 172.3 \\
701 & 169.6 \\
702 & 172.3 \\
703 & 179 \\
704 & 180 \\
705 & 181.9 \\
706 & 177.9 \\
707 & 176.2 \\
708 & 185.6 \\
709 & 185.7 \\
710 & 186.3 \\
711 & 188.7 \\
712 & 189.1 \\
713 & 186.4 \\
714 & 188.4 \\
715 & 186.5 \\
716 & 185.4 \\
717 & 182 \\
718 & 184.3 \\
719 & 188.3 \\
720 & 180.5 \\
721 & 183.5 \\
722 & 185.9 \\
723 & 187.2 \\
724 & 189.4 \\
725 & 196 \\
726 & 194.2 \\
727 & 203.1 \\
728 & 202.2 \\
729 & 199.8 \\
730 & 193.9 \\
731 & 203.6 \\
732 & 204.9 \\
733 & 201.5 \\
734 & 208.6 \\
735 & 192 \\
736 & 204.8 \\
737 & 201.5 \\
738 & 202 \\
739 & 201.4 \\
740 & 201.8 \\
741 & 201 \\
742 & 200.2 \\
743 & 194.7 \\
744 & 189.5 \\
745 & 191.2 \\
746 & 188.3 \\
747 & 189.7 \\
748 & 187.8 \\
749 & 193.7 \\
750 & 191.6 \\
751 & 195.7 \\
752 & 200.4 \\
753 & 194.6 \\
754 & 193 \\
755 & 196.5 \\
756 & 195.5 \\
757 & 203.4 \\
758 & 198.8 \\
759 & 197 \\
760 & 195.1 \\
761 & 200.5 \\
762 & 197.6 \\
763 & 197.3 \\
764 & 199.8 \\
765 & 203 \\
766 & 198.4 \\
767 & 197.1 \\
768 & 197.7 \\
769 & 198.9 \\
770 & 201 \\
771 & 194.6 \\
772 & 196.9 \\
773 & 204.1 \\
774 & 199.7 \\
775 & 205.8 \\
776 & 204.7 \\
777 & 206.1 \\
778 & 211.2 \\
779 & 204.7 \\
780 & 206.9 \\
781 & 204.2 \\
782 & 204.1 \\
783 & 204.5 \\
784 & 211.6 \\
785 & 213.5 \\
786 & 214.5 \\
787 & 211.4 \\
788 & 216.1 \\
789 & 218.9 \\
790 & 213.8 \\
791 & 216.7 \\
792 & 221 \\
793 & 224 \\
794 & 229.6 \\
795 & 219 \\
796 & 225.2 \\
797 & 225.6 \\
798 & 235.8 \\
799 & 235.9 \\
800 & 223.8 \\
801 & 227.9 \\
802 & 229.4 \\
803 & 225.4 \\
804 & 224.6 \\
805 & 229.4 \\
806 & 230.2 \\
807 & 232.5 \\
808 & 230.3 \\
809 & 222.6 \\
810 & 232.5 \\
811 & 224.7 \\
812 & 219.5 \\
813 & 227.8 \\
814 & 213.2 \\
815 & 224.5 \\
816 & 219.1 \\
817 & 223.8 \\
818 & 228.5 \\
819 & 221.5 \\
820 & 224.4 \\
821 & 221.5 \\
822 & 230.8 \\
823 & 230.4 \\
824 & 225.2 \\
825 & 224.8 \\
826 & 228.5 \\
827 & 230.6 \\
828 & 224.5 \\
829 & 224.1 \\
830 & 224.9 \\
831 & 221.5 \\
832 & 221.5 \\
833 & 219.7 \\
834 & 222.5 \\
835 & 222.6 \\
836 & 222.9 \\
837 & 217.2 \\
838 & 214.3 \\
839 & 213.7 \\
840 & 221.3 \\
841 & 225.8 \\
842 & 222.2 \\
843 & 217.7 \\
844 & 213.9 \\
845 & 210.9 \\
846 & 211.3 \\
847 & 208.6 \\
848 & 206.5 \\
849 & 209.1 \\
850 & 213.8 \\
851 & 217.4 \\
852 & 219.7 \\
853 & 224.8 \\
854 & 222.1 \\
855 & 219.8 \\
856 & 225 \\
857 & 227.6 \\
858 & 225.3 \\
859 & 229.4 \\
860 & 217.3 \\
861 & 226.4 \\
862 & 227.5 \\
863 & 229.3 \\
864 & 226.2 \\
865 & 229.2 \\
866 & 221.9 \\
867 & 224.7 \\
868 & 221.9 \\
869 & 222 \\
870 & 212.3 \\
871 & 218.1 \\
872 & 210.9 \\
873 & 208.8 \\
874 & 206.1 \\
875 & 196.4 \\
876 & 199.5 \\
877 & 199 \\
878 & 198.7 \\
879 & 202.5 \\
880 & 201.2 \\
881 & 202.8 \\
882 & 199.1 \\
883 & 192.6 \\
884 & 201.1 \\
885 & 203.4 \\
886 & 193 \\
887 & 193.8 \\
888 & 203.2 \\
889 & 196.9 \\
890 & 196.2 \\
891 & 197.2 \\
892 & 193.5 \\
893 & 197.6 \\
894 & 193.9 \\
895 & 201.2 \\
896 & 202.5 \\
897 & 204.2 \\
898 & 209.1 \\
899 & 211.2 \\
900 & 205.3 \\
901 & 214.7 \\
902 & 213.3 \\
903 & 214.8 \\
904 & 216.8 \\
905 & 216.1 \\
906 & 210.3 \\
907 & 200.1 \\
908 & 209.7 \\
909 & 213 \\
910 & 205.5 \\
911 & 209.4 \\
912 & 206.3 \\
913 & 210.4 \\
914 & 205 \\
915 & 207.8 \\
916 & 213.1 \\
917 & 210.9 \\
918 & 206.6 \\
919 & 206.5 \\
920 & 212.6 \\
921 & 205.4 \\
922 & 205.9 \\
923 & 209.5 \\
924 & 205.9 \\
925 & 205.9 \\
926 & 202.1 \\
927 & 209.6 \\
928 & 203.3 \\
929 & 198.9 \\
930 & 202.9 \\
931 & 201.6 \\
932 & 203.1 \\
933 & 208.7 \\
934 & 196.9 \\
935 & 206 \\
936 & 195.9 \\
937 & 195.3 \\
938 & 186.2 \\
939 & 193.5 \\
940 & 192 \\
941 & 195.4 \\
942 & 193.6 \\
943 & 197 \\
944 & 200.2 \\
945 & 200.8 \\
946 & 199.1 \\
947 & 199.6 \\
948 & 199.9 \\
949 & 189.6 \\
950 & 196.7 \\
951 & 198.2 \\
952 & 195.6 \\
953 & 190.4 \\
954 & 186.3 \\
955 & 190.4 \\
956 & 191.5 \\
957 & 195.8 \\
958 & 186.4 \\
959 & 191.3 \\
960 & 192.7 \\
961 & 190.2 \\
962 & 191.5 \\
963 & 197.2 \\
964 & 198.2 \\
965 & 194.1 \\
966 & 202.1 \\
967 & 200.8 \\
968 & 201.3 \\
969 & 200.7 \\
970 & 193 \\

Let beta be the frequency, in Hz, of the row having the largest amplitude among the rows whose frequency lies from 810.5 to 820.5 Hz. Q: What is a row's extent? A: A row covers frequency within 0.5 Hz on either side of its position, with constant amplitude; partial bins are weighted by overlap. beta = 818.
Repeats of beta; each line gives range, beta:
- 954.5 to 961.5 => 957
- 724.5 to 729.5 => 727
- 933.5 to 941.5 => 935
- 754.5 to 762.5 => 757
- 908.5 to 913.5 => 909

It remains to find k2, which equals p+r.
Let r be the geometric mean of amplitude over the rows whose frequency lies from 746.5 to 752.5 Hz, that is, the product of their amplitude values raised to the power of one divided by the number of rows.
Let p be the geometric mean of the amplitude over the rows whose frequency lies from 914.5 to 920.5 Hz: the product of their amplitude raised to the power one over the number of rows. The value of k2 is 403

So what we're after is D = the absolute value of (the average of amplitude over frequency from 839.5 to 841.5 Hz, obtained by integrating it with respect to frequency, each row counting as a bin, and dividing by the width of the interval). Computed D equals 224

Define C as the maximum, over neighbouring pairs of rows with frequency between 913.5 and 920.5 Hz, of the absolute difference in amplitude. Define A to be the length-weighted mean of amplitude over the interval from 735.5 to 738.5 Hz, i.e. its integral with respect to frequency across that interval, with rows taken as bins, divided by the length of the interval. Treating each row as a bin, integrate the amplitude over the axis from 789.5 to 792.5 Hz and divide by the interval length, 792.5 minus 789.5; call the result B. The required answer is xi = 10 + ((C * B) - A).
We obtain 1132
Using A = 203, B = 217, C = 6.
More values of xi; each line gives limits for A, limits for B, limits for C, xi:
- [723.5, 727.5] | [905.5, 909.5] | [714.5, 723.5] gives 1439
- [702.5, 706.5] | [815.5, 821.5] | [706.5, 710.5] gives 1928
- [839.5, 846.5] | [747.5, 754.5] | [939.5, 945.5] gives 451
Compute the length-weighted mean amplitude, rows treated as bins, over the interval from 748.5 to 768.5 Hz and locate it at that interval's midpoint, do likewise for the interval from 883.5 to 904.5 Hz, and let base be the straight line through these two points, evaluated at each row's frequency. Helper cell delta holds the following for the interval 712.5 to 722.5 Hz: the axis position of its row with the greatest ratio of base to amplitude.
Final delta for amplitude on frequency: 720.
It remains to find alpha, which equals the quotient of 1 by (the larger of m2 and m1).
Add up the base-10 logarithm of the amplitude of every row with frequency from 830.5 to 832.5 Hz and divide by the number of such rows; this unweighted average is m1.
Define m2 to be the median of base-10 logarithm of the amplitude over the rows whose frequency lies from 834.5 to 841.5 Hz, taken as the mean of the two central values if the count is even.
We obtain 0.426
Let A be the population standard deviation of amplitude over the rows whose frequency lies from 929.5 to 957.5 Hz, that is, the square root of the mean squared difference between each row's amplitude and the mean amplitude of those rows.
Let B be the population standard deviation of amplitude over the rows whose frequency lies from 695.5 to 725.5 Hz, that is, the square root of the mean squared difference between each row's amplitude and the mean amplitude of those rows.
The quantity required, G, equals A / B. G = 0.81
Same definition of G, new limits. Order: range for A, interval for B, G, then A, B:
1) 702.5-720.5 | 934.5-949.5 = 0.81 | 3.9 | 4.8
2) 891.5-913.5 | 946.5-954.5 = 1.40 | 6.7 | 4.8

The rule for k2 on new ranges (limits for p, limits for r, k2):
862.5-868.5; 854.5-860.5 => 450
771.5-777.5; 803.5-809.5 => 431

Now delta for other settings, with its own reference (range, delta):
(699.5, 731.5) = 701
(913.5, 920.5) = 914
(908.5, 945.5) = 938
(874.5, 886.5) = 883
